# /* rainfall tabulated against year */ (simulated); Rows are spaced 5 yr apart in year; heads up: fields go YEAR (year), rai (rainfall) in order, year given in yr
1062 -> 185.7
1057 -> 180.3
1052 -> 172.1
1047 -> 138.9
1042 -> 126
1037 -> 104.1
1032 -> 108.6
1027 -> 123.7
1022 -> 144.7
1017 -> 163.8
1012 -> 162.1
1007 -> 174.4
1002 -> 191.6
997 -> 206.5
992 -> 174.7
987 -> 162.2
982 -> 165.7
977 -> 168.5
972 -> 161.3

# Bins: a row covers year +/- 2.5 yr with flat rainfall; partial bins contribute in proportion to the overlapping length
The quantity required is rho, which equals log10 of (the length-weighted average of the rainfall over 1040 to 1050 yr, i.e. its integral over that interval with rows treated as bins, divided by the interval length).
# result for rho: 2.13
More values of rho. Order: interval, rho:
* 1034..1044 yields 2.06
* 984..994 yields 2.23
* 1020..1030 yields 2.12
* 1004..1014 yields 2.23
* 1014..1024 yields 2.19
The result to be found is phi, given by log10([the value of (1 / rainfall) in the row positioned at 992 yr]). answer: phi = -2.24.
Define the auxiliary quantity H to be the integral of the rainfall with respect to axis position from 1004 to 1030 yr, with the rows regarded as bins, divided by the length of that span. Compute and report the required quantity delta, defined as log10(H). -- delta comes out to 2.19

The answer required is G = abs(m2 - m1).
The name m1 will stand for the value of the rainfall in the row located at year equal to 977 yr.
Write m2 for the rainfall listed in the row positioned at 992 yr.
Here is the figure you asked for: 6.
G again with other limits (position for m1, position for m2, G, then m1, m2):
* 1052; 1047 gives 33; 172.1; 138.9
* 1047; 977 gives 30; 138.9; 168.5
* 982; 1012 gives 4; 165.7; 162.1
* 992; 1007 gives 0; 174.7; 174.4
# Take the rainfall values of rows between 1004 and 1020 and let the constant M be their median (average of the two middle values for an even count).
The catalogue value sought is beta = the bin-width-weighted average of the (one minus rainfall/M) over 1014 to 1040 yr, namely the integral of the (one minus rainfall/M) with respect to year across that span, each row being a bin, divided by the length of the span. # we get 0.21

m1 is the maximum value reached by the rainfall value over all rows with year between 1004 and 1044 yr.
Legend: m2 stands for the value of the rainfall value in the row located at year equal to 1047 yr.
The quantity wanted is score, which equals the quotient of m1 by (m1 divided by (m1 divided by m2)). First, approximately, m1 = 174.4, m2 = 138.9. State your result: 1.26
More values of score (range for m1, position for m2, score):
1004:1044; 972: 1.08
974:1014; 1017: 1.26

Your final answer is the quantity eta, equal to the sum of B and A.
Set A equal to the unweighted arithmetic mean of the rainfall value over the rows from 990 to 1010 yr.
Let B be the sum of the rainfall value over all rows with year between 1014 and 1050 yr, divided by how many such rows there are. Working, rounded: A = 187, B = 130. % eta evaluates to 317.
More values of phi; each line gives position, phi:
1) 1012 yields -2.21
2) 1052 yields -2.24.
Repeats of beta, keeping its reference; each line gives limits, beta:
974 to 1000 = -0.07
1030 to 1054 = 0.21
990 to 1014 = -0.11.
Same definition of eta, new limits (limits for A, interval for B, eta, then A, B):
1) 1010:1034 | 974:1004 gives 319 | 141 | 178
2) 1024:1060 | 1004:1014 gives 304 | 136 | 168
